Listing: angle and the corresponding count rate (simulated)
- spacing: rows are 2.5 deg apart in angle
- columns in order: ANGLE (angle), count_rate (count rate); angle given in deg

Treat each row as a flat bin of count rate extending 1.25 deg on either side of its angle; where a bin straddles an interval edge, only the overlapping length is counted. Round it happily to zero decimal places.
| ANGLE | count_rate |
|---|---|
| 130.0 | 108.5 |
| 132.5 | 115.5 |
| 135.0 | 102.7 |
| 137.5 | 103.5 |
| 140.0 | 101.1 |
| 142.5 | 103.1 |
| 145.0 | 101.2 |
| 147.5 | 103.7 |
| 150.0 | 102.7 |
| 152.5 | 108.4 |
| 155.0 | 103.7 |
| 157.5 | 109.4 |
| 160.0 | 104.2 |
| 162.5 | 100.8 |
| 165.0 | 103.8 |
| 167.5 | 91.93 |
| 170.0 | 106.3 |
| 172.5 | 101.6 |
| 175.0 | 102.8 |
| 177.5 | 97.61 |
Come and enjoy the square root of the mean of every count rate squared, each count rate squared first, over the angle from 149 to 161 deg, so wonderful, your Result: 106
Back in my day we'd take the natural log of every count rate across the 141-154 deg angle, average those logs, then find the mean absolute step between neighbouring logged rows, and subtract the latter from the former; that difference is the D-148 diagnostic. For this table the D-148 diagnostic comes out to 4.62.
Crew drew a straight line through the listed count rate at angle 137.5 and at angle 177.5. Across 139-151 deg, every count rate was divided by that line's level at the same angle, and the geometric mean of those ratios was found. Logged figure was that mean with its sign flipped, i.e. -1.000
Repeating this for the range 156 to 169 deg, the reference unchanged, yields -1.020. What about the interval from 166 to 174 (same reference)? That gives -1.011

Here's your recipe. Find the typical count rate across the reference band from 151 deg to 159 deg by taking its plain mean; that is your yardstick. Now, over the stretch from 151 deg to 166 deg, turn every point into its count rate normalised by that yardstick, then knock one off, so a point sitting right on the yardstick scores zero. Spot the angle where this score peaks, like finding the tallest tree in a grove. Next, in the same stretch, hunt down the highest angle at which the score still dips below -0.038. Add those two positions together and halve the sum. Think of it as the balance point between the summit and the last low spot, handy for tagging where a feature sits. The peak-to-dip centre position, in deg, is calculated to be 160.0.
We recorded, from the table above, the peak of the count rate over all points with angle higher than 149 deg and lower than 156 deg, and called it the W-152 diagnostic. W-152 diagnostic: 108.4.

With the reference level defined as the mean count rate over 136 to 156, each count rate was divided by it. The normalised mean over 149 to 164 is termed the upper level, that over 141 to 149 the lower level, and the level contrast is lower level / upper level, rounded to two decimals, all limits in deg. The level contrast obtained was 0.98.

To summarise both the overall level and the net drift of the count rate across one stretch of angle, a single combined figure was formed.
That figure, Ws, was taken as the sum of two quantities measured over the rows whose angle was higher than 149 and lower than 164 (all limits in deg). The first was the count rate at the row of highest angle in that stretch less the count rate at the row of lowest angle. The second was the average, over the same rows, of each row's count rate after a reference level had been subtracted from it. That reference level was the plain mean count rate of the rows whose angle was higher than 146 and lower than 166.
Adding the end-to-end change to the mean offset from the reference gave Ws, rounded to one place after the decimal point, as -1.6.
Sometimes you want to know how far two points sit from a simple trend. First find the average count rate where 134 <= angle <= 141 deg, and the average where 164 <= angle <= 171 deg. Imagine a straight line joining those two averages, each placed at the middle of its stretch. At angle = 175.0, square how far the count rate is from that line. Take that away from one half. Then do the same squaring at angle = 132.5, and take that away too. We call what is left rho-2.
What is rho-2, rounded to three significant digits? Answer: -169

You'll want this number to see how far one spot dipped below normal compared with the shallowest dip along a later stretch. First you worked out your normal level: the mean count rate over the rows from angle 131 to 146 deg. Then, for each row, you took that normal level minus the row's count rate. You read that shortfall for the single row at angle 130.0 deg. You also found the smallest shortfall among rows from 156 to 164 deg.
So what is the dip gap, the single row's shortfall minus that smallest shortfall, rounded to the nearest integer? 1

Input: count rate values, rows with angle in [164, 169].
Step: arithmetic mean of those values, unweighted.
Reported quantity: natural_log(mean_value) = 4.58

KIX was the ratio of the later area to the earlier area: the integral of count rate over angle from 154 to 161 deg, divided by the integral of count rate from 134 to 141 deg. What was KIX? 1.03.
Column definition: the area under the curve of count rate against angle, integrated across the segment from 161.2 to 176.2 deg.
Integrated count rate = 1518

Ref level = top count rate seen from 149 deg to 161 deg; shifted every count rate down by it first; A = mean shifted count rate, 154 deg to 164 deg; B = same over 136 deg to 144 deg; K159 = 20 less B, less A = 32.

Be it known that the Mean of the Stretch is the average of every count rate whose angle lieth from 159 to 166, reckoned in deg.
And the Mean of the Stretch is 103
